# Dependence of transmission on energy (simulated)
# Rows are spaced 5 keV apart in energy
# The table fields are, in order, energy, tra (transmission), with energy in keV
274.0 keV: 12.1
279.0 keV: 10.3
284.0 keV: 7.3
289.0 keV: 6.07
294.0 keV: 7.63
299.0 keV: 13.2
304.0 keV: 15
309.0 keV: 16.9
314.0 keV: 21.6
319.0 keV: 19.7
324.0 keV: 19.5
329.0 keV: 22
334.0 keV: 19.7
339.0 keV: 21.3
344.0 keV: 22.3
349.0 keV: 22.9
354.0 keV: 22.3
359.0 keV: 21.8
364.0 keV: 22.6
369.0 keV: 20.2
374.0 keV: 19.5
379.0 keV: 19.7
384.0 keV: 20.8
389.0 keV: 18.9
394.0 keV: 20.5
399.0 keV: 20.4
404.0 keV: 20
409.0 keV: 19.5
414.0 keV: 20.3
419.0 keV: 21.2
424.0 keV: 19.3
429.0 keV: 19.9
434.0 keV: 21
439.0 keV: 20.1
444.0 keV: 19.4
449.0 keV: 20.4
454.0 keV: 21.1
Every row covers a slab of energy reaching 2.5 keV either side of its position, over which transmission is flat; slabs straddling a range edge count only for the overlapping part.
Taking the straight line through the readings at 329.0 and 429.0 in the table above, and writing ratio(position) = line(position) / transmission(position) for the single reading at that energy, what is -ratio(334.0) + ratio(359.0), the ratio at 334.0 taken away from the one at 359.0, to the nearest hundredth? -0.13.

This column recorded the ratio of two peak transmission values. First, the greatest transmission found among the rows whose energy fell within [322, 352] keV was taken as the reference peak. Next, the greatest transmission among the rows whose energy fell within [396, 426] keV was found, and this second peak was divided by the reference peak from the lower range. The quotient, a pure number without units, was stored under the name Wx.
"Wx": 0.926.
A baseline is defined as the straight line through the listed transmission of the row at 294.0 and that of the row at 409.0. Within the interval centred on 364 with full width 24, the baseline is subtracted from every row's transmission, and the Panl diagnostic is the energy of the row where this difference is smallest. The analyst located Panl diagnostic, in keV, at 374.0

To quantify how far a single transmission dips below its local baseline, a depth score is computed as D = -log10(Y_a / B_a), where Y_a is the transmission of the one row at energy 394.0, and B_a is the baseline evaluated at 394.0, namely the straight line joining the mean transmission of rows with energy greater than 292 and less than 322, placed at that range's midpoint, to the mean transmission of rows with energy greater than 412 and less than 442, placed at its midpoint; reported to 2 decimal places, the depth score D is -0.03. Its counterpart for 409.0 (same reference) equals 0.00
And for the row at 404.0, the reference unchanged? -0.01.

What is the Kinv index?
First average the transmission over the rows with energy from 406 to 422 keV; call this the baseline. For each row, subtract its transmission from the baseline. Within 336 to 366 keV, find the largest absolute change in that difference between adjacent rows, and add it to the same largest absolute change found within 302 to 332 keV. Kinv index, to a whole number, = 6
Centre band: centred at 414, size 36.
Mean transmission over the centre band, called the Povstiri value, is 20.1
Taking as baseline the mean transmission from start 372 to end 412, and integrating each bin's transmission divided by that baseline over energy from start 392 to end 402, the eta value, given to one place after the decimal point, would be 10.3 keV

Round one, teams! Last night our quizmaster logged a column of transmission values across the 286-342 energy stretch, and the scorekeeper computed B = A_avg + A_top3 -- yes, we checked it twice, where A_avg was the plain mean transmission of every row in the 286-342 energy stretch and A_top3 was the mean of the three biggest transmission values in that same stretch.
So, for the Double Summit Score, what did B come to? 38.2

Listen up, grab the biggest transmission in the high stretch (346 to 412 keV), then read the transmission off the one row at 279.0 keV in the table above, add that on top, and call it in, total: 33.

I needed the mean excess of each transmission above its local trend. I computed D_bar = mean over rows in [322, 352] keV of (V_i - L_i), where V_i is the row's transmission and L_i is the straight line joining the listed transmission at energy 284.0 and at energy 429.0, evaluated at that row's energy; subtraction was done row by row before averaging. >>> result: 9.4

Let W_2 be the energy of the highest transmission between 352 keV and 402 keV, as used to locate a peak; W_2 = 364.0 keV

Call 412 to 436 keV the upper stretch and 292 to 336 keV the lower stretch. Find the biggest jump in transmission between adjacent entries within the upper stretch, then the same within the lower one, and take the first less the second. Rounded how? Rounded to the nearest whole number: -4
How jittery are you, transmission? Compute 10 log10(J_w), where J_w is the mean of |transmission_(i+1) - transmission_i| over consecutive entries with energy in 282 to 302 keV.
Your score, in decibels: 4.5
